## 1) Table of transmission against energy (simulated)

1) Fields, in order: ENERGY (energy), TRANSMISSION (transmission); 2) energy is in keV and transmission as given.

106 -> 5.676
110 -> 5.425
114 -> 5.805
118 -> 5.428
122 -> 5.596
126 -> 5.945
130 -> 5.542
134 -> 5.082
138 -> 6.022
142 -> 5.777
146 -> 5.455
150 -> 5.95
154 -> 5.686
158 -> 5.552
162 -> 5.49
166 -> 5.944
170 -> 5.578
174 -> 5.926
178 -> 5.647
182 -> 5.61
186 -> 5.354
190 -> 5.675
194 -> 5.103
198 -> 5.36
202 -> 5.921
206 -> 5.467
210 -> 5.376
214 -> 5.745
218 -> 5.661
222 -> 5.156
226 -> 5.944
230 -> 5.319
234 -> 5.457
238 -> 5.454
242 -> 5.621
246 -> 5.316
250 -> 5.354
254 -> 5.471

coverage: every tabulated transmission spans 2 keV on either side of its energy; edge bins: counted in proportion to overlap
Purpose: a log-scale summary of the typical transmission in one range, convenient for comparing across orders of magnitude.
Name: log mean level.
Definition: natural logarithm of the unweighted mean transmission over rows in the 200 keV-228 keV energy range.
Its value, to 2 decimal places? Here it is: 1.72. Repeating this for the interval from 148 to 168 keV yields 1.74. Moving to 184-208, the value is 1.70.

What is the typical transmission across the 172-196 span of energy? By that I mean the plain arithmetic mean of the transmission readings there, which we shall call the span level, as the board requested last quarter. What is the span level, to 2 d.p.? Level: 5.55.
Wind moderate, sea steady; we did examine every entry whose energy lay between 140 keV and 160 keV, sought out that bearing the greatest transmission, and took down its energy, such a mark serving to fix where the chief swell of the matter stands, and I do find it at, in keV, 150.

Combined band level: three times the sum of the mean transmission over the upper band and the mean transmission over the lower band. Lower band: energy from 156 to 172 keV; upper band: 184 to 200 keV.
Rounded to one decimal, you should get 33.0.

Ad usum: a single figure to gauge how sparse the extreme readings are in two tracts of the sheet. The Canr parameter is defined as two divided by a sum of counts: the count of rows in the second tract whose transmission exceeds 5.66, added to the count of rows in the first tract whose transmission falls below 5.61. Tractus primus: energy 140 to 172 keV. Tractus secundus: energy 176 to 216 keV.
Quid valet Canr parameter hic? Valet 0.29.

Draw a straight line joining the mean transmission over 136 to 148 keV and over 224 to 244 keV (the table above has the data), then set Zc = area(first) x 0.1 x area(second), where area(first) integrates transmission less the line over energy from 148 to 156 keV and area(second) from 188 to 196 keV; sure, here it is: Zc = -0.144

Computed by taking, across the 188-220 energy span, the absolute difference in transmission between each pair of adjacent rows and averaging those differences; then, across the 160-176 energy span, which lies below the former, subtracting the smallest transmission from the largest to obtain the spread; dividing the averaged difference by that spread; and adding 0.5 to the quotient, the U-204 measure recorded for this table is 1.25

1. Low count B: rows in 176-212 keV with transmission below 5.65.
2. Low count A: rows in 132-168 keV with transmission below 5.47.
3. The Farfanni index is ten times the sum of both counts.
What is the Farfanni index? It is 90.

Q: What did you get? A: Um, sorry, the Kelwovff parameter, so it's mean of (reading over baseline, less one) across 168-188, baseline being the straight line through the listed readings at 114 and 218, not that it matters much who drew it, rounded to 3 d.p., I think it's -0.016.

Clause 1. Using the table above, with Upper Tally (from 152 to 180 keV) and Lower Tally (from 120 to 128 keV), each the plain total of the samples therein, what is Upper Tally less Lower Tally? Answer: 28.3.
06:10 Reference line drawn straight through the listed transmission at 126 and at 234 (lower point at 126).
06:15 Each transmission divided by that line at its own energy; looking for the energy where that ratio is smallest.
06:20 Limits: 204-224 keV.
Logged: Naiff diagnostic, 222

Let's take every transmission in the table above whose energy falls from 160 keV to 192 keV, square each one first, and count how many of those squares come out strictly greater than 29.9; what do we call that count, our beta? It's 7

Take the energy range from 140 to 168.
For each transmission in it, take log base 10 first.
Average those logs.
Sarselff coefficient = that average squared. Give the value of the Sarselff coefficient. 0.570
